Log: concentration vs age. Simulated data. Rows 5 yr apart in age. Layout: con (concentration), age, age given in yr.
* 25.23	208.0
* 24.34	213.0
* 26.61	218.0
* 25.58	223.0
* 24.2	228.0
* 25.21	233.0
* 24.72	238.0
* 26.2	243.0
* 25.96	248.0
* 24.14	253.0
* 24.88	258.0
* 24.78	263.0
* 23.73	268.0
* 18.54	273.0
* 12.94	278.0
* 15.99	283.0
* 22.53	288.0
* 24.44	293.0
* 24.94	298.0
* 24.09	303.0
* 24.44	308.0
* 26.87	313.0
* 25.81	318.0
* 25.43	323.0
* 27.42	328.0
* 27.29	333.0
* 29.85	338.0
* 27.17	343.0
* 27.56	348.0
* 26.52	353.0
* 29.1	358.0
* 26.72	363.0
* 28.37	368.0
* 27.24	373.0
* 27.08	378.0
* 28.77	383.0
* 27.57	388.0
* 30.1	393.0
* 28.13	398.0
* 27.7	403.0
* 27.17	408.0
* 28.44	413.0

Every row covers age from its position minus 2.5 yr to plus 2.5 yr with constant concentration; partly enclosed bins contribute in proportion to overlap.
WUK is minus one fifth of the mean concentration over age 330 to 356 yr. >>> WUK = -5.54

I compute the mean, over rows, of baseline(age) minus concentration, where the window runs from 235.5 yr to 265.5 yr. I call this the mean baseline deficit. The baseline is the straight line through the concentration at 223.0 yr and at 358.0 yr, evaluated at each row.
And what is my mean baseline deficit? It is 1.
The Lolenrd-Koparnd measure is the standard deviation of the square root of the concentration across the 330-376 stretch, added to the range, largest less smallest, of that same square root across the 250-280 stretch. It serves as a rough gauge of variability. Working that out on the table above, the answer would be 1.5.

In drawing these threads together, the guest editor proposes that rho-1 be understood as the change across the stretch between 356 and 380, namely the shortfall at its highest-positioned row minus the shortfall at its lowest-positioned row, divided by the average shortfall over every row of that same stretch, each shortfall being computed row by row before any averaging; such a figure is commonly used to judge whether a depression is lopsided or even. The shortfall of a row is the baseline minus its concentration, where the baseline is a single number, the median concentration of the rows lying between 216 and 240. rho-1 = -1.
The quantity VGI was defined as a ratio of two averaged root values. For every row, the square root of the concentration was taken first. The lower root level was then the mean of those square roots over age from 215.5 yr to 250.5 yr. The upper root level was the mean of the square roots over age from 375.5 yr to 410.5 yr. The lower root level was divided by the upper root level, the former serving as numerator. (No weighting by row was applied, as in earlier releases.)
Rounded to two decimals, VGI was 0.95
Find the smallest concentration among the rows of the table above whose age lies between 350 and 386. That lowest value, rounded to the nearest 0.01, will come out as 26.52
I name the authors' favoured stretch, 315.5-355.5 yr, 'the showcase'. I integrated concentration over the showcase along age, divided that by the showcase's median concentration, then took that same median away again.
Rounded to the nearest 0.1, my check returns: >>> 12.6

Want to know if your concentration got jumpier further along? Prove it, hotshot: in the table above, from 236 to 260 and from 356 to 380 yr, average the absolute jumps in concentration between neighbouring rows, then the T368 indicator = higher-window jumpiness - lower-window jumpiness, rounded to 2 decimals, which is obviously 0.26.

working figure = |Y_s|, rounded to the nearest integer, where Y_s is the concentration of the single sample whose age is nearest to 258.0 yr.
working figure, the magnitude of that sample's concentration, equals 25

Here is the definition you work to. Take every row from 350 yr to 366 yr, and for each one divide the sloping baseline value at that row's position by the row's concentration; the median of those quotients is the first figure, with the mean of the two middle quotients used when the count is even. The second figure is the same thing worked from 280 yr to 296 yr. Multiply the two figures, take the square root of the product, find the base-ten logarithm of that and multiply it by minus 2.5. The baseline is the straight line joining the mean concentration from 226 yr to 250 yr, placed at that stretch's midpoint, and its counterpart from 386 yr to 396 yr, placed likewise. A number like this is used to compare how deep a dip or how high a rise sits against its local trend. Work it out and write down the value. -0.12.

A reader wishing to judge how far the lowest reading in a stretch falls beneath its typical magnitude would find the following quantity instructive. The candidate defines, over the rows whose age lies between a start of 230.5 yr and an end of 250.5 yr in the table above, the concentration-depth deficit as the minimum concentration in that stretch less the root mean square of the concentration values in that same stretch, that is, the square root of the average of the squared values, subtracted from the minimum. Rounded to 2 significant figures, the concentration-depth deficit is -0.81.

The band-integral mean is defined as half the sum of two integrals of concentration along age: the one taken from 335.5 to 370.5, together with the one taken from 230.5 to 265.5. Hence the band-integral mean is 928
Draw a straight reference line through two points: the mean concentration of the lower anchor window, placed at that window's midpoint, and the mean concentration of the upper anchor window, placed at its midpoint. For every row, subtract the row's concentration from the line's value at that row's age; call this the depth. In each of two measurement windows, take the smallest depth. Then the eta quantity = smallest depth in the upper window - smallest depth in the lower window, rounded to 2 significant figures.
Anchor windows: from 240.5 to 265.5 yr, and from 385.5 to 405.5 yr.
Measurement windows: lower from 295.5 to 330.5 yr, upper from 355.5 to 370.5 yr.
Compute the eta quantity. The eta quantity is -1.0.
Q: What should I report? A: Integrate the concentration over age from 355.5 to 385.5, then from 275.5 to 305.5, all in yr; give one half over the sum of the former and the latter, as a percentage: 0.0342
